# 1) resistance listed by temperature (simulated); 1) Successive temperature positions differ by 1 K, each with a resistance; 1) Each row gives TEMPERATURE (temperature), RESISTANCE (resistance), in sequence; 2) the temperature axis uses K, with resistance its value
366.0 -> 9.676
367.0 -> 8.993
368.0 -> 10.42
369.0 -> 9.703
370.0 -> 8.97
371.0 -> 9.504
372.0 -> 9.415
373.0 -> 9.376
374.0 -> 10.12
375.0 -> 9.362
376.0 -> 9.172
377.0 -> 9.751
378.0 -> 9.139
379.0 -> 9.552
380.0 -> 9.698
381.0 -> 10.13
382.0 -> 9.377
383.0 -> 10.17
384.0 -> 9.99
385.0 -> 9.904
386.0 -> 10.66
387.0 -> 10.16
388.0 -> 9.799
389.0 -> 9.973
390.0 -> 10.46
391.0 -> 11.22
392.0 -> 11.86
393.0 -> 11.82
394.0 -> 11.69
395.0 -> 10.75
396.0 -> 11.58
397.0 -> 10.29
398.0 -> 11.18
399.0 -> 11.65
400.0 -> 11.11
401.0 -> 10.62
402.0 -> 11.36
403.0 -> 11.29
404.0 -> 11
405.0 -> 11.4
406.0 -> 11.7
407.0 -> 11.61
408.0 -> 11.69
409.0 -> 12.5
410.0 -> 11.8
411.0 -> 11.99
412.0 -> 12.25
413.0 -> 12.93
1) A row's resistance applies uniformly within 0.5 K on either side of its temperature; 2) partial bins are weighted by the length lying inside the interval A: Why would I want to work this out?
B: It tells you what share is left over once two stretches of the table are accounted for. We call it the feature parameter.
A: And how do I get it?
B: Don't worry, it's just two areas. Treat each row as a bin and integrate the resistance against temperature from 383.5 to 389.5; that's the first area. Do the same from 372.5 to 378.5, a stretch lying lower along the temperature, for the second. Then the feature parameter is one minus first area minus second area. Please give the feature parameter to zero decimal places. -116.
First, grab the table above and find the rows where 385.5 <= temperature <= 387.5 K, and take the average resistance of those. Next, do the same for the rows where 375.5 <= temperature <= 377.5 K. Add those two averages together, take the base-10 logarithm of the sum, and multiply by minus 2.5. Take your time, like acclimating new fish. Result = -3.25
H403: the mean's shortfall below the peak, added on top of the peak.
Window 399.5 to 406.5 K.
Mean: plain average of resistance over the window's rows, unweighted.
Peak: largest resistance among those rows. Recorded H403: 12.2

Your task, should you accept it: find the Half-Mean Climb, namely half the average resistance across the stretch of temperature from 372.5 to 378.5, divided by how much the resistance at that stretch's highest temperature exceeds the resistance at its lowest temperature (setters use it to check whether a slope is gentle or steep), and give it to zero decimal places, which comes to -20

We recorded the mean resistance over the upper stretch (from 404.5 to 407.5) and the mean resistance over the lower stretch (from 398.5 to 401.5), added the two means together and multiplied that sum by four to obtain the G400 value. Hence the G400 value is 91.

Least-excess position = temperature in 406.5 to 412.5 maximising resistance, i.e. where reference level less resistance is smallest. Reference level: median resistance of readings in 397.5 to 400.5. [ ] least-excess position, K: 409.0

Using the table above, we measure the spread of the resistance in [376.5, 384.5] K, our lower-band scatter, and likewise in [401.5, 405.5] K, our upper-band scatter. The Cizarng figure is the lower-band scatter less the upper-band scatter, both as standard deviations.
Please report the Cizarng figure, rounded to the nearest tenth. 0.2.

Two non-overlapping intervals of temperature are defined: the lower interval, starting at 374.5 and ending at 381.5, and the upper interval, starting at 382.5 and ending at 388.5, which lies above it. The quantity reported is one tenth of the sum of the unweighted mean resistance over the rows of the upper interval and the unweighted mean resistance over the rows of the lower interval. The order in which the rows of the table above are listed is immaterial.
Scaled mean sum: 1.97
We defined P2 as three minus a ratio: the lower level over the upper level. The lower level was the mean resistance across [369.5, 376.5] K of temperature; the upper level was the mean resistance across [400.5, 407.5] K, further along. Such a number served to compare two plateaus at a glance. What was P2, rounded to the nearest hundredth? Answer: 2.17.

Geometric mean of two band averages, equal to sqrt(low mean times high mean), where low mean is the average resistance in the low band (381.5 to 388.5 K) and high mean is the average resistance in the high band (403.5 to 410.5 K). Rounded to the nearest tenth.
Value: 10.8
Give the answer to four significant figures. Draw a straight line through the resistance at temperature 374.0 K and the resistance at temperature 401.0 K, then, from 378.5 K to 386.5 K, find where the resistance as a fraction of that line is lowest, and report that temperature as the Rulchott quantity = 382.0 K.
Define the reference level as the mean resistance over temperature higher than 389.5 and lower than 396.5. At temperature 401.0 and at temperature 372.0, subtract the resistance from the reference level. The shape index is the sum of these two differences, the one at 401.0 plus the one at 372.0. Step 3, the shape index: 2.6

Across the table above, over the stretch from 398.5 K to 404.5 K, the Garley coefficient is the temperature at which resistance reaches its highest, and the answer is 399.0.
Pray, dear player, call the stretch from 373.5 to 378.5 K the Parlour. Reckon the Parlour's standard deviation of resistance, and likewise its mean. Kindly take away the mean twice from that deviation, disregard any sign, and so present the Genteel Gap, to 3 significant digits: 18.6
